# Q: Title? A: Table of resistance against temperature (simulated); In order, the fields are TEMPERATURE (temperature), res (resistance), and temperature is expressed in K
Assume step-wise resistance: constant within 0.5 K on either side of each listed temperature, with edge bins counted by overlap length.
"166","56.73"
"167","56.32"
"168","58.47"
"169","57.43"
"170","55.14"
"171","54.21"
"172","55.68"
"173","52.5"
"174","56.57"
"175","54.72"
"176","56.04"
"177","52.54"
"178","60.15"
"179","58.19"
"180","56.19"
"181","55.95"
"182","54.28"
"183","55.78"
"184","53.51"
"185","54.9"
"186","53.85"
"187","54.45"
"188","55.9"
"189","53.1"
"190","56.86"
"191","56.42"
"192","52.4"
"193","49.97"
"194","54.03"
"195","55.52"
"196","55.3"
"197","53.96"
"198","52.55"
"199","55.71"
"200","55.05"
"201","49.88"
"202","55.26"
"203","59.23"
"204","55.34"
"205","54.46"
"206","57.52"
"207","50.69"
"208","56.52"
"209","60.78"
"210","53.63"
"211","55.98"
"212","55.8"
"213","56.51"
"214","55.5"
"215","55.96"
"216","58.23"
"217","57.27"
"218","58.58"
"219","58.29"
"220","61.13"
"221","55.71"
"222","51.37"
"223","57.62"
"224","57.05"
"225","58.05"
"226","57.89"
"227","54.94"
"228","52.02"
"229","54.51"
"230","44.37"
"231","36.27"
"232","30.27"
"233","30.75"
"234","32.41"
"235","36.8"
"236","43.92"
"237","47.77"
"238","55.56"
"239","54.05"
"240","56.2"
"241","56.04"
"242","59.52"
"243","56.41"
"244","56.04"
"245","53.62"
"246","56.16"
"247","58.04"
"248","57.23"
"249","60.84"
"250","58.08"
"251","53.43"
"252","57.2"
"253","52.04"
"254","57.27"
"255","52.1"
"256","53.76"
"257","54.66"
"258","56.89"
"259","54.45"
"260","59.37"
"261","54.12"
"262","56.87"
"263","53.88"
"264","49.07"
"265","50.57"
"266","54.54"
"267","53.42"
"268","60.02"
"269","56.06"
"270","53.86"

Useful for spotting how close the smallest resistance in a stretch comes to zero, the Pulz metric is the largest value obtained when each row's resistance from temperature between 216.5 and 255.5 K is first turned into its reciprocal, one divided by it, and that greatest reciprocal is 0.0330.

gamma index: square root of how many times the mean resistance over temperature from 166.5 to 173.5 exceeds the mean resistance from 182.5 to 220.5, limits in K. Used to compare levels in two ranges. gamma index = 1.00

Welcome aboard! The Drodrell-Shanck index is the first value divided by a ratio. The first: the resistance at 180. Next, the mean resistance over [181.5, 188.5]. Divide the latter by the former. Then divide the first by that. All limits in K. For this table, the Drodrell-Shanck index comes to 57.8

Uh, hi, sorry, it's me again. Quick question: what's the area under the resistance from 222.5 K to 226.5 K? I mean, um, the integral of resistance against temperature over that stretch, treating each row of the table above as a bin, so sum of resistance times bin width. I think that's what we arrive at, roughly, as 231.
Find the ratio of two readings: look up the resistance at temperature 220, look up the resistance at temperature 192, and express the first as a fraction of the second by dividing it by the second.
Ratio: 1.17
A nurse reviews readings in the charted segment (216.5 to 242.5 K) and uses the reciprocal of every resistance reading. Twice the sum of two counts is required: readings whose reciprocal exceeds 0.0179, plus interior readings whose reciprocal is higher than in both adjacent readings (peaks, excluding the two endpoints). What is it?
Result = 44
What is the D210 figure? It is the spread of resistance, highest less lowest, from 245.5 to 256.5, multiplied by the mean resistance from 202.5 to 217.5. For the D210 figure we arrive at 495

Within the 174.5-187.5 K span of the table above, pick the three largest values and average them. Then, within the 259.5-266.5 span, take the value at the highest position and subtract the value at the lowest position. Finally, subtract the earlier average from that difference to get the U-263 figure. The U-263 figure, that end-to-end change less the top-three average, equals -63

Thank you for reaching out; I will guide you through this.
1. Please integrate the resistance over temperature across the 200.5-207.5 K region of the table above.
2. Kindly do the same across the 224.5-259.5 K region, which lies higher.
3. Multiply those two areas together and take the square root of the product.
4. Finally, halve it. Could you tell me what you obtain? 416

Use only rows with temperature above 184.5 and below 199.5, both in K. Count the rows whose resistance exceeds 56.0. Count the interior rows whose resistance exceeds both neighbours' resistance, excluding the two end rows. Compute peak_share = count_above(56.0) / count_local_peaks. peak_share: 0.7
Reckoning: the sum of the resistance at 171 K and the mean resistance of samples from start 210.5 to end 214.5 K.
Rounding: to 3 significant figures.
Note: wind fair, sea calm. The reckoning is 110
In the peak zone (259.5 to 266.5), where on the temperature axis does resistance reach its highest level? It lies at 260 K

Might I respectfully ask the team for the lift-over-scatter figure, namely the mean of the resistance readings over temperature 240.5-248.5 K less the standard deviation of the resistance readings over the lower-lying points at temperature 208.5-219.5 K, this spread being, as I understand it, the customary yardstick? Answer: 55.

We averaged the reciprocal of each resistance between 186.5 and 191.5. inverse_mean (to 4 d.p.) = 0.0181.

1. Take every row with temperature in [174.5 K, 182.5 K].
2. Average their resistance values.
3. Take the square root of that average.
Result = 7.48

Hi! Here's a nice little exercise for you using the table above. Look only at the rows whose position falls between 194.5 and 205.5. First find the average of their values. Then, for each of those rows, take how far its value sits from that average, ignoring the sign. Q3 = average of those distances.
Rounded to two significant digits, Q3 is 1.5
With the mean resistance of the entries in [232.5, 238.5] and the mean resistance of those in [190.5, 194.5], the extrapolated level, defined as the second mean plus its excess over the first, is 65.2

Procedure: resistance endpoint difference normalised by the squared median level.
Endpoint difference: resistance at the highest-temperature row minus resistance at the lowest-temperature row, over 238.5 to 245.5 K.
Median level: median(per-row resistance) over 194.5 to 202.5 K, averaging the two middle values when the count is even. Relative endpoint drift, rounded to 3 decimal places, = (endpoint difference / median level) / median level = 0.000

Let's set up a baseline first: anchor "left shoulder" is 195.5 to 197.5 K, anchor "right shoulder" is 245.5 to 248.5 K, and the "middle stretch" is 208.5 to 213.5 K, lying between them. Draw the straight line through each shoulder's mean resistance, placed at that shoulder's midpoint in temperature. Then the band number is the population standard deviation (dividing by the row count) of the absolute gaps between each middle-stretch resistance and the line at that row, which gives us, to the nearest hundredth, 1.89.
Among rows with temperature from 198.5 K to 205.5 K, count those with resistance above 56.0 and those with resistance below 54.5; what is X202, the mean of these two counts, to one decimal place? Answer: 1.5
